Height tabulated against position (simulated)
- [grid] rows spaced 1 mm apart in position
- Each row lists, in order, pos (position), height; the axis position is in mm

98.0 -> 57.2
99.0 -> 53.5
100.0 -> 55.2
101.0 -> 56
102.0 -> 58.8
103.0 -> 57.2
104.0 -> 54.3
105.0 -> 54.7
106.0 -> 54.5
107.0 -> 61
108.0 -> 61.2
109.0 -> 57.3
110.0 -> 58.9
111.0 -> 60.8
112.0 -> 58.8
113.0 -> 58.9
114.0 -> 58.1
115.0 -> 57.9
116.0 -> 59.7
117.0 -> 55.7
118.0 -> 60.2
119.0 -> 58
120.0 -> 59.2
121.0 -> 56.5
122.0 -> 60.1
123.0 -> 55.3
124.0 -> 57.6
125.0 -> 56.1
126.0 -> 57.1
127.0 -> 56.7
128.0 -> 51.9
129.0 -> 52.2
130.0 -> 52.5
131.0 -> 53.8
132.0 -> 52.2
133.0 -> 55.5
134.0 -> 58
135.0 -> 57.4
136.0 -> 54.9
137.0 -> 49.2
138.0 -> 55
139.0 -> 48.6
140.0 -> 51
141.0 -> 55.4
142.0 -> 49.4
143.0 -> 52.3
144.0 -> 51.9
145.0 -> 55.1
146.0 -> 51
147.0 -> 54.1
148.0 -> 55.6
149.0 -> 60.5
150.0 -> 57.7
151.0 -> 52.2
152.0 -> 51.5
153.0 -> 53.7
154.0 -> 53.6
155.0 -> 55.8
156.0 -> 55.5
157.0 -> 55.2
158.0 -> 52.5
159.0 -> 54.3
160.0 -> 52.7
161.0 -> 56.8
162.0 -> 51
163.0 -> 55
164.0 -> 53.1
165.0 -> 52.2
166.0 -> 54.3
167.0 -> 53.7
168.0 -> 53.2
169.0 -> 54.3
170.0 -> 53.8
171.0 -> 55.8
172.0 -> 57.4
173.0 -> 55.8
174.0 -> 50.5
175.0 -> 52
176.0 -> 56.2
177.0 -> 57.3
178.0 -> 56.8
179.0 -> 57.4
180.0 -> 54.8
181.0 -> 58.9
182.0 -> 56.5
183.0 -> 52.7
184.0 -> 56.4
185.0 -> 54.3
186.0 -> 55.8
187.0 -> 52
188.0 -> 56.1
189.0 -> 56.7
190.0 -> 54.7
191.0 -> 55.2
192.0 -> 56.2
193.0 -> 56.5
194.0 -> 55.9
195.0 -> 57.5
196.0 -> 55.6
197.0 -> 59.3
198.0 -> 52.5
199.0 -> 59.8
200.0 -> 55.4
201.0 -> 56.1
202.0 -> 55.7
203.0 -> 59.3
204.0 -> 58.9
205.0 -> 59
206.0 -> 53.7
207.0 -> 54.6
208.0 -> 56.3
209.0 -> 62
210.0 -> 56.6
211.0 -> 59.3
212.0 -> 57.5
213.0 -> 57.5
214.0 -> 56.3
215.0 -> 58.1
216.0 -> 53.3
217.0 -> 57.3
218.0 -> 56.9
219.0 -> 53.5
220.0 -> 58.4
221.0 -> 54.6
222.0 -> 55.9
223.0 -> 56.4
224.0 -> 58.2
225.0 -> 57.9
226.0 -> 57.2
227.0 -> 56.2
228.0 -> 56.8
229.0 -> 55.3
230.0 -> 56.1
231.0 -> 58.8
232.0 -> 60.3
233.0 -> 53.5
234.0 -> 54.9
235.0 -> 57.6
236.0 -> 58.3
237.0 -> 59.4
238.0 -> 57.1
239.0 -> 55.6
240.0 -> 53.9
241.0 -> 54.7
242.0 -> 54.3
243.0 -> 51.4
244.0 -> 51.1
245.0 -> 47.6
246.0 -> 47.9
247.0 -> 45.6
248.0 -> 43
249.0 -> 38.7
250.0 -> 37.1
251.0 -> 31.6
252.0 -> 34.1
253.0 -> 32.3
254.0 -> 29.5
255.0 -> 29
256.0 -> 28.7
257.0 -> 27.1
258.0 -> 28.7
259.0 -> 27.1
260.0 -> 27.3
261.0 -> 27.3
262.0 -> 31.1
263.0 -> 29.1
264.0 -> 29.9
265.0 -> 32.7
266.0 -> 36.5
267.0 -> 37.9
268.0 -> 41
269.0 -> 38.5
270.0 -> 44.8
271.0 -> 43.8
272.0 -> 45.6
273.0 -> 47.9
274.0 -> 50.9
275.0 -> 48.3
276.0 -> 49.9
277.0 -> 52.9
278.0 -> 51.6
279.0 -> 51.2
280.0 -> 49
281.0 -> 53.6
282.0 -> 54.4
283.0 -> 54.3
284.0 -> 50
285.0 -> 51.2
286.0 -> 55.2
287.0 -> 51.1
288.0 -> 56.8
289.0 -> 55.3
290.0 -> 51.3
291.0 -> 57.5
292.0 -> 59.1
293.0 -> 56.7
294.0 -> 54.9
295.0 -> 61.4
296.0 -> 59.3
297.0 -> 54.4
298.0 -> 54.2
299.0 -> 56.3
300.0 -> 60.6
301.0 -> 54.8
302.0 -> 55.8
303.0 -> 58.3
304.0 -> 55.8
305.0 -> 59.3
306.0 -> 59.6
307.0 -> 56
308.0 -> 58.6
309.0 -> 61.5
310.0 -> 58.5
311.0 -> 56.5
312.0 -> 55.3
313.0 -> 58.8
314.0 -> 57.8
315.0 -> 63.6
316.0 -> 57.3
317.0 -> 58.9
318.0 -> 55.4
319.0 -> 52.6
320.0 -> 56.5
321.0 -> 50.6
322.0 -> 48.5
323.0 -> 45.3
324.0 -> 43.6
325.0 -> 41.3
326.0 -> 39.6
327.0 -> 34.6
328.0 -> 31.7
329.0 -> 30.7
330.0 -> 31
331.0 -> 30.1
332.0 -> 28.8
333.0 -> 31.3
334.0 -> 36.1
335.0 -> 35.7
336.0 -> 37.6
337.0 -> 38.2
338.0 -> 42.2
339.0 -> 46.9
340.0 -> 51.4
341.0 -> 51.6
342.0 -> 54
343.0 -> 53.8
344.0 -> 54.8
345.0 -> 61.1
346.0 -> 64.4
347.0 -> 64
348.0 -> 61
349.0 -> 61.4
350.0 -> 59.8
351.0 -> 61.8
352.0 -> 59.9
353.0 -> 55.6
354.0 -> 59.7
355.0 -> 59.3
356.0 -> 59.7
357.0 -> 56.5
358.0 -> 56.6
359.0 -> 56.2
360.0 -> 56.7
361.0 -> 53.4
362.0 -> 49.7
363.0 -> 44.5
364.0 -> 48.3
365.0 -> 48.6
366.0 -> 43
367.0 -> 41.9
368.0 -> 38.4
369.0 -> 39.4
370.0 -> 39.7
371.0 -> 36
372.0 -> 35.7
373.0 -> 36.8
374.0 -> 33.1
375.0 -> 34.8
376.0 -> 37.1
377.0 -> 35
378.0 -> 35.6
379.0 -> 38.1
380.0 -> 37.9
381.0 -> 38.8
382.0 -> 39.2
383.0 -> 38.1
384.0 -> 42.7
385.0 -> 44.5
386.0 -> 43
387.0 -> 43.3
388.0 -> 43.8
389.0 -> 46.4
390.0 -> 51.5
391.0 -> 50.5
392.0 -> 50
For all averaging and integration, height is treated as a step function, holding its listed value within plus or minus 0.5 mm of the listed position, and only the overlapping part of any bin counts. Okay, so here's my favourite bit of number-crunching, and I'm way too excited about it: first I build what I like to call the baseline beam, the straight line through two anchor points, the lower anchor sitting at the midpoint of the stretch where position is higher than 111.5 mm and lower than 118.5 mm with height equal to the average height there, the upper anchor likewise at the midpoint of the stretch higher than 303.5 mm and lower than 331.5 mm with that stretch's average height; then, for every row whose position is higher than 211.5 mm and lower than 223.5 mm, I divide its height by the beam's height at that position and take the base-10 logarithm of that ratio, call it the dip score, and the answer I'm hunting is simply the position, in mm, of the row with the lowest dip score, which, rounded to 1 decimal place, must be 216.0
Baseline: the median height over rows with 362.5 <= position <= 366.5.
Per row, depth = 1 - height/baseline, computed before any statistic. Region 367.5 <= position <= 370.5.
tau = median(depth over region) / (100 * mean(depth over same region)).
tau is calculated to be 0.0097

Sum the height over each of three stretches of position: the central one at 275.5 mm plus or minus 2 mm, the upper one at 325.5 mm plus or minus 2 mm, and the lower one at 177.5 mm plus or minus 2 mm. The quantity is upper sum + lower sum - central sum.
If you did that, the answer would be 185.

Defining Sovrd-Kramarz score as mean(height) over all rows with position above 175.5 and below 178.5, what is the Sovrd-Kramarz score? 56.8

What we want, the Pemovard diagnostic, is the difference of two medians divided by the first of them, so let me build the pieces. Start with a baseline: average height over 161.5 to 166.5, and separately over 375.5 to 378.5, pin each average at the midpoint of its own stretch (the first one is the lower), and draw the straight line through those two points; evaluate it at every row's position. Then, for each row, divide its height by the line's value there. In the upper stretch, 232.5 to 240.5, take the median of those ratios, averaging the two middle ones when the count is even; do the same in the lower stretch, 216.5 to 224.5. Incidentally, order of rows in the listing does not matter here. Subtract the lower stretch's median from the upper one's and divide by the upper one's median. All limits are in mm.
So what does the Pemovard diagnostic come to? 0.0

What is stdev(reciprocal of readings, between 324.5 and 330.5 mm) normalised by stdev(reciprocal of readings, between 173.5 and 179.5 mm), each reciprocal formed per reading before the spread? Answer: 4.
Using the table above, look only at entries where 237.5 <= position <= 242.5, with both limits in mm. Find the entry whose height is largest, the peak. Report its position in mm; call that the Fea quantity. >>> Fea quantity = 238.0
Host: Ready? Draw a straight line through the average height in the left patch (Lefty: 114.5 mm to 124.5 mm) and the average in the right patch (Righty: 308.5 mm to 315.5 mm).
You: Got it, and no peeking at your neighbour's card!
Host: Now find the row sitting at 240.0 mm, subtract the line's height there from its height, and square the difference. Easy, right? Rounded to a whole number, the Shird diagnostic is 22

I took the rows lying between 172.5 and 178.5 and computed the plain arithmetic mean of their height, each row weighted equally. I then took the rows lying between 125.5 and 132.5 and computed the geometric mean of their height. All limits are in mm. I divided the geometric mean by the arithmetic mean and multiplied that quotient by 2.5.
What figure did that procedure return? 2.45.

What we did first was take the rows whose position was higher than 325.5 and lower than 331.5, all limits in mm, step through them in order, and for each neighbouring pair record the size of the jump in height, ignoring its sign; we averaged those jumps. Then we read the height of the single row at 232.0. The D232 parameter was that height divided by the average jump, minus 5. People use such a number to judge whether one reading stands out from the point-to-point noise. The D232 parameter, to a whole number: 25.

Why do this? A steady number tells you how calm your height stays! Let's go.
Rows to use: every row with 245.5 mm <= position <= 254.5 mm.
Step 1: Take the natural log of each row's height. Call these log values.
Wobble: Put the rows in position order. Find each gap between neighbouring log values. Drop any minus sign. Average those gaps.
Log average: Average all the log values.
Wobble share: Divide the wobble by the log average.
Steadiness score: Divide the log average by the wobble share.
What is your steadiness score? 164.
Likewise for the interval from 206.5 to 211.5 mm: 248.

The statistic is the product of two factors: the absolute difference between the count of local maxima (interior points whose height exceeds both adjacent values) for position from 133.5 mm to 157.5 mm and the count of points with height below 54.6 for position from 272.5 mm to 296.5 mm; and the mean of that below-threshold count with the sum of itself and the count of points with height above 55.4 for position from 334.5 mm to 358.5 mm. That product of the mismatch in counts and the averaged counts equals 176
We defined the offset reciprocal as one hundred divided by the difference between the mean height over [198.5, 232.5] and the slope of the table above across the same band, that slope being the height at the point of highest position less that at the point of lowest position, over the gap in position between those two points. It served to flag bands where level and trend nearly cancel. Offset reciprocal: 1.75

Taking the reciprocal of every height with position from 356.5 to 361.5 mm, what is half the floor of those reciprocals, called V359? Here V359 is 0.0088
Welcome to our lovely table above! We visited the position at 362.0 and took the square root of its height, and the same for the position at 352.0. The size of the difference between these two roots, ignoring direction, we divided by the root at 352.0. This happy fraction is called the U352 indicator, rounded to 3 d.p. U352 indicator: 0.089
